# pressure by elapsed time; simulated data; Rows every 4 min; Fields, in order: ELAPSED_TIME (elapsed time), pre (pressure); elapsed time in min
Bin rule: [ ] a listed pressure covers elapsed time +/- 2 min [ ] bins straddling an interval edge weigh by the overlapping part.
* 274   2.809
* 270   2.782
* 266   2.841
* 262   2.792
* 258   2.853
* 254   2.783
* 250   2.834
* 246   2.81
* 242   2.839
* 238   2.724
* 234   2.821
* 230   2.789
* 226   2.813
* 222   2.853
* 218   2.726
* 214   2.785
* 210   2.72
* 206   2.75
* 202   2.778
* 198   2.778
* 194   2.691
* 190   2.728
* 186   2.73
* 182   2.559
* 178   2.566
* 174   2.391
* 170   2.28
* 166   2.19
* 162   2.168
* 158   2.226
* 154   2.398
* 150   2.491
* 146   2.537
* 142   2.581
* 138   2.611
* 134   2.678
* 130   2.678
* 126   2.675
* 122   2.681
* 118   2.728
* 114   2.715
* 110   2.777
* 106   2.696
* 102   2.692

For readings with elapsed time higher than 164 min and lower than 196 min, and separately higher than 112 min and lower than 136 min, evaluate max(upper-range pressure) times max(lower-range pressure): 7.4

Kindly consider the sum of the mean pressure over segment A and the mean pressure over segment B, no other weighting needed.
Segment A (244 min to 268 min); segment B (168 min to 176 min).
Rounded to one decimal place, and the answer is 5.2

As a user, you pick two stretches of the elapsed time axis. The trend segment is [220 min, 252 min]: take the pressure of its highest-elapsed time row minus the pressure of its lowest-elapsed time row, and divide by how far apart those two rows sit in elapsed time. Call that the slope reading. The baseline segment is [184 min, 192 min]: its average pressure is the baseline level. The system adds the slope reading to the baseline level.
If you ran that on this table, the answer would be 2.73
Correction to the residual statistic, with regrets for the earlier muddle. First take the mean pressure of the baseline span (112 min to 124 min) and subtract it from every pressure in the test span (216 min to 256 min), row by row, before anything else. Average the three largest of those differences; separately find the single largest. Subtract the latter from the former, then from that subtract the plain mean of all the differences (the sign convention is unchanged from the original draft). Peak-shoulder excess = -0.10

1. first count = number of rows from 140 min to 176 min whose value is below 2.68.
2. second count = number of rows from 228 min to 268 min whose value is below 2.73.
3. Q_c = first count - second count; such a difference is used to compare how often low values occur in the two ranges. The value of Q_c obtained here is 8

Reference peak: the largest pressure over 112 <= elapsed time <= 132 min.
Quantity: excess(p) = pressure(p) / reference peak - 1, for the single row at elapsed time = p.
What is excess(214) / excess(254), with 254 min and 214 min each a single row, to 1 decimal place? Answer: 1.0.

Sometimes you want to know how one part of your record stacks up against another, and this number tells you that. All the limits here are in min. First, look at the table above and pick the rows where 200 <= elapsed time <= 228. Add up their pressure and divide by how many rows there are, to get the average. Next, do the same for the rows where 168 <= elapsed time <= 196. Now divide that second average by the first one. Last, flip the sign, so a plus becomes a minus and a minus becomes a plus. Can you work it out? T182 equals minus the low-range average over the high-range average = -0.92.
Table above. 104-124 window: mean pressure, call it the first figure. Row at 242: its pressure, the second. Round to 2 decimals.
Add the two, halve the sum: 2.78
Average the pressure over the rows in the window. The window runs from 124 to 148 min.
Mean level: 2.63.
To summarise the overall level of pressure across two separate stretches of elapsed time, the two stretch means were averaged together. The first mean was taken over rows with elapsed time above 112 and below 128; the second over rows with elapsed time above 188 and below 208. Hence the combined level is 2.72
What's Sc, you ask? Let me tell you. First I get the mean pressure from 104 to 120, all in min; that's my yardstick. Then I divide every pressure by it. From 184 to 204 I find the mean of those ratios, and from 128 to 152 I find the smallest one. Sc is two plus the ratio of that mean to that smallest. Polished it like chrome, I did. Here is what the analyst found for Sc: 3.10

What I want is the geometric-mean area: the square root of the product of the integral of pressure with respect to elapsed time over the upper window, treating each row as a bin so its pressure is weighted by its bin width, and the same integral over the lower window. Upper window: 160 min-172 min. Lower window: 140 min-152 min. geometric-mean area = 28.4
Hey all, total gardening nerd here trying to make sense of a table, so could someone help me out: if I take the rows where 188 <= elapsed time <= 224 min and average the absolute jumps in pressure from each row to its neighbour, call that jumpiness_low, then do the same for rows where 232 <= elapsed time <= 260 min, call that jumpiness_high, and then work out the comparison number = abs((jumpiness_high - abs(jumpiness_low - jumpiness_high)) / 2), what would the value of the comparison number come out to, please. 0.027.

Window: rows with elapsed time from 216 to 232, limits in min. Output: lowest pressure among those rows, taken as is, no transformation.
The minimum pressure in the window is 2.726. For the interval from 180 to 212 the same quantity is 2.559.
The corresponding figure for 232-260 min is 2.724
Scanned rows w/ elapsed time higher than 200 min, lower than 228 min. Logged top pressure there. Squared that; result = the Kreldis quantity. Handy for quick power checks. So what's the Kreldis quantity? 8.1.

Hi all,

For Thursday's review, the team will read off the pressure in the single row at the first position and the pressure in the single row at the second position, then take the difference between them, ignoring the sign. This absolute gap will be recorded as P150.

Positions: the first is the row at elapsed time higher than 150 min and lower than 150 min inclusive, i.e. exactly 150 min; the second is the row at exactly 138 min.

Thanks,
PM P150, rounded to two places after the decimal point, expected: 0.12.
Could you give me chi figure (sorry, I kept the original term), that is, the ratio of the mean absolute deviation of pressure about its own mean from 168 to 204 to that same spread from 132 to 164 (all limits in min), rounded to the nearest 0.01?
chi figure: 0.97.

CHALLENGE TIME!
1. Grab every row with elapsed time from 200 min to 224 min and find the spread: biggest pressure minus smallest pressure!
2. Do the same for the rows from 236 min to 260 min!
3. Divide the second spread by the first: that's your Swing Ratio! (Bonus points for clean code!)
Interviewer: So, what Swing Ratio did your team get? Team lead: 1.0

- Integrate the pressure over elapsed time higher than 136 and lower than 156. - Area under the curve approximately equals 50.5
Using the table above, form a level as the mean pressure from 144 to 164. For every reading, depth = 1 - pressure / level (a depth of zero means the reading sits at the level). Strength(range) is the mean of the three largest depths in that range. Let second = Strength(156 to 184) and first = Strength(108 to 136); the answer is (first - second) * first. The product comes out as 0.0270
